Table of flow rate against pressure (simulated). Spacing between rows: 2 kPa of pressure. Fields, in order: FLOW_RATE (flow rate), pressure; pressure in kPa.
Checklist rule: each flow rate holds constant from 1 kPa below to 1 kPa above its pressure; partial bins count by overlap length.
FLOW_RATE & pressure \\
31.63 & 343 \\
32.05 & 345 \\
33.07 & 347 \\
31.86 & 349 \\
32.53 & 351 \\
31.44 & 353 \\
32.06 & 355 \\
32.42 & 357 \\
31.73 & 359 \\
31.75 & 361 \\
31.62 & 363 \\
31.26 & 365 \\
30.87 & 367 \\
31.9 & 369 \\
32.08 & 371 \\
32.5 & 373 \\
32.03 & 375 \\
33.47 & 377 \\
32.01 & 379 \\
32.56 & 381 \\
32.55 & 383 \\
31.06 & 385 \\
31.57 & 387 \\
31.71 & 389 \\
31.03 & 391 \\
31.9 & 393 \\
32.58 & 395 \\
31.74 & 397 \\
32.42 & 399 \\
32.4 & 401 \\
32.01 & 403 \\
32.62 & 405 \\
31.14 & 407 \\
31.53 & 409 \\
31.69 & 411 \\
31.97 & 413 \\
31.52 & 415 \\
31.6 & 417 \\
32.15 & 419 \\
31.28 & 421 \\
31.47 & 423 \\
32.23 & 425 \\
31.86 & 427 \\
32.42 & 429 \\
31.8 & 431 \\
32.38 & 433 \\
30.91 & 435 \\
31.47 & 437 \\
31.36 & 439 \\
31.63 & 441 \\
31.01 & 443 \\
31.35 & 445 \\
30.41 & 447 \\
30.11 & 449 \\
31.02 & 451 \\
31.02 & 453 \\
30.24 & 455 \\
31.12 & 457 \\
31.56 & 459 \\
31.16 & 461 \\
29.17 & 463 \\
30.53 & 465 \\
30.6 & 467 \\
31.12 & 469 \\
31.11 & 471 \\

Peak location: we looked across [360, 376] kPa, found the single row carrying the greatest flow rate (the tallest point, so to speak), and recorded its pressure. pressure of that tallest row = 373 kPa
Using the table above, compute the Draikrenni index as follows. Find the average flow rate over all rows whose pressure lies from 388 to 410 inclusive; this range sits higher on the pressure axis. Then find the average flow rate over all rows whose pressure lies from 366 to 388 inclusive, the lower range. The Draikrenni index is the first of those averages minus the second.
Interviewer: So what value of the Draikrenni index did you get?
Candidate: -0.14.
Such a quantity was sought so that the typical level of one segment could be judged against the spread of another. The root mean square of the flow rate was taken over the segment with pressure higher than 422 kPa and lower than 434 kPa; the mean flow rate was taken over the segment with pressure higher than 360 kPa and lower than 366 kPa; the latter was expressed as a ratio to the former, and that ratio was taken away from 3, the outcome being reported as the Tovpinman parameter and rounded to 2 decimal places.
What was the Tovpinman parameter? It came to 2.02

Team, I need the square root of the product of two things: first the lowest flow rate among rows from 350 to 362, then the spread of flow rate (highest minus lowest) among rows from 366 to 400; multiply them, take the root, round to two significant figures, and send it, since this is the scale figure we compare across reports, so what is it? 9.0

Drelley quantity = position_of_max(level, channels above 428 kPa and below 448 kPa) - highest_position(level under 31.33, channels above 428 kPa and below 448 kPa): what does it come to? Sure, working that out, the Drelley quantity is -18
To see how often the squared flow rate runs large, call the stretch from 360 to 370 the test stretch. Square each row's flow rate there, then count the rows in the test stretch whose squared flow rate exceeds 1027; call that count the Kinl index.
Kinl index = 0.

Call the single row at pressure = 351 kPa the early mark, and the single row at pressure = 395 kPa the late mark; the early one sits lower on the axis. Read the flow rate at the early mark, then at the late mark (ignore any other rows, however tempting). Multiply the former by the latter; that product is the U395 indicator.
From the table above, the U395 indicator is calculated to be 1060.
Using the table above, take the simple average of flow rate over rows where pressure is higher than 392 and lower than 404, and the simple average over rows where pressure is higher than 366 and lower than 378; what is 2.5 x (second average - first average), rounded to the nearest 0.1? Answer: -0.1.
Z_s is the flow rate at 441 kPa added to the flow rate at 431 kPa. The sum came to 63.4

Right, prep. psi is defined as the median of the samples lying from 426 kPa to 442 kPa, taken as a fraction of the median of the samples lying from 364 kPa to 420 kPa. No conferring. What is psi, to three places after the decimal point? 0.993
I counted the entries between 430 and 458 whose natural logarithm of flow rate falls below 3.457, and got 12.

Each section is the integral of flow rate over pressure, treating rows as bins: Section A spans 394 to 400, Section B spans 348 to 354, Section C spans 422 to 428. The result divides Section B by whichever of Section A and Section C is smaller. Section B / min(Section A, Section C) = 1.00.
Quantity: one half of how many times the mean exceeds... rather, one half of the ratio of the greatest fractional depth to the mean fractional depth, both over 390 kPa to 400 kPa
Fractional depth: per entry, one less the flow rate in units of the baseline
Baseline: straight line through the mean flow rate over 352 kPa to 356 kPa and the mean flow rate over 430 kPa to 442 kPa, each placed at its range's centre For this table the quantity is -1.2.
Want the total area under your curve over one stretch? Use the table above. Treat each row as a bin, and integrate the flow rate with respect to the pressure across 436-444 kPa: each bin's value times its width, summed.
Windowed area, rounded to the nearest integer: 251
